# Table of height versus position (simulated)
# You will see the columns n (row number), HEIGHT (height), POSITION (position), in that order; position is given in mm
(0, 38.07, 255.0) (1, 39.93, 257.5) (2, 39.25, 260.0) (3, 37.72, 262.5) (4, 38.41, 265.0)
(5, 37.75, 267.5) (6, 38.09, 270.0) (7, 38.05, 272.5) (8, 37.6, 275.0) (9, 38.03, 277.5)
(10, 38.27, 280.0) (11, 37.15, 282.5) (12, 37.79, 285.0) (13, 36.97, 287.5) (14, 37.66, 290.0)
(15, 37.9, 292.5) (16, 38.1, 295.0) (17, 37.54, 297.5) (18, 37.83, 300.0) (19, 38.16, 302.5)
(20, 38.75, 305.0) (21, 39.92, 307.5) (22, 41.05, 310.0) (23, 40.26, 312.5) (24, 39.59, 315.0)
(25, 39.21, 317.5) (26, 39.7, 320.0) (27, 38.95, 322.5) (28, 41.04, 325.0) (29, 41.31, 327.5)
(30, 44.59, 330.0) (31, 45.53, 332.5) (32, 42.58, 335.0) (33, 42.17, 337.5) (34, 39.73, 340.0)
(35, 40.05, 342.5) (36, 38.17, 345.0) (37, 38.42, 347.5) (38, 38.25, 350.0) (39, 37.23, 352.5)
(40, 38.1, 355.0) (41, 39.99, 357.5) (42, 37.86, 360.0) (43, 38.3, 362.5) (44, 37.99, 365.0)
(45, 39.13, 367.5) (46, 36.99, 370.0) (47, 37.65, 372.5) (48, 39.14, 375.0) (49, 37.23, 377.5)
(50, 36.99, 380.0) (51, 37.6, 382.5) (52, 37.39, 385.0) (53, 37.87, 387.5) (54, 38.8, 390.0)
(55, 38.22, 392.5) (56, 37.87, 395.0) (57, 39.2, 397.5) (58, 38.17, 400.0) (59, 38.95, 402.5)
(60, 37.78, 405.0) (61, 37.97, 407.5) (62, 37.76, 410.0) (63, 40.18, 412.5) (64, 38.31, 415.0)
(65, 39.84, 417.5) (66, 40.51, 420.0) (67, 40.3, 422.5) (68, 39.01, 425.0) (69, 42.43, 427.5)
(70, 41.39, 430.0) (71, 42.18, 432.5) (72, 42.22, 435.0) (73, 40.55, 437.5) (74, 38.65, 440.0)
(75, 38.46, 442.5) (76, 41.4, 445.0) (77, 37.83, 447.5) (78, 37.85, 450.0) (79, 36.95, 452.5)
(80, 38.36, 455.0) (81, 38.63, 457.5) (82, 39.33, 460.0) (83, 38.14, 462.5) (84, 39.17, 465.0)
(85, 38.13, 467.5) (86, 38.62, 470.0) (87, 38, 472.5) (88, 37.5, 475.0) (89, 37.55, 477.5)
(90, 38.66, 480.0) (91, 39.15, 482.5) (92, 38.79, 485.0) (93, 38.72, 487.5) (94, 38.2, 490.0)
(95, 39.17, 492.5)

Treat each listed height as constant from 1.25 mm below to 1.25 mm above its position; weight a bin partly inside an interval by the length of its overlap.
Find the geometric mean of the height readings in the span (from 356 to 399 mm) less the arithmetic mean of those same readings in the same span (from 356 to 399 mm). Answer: -0.009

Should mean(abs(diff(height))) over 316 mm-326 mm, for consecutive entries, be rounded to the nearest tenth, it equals 1.1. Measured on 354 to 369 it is 1.2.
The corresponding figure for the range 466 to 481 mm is 0.6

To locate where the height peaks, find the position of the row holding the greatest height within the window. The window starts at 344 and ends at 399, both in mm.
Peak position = 357.5 mm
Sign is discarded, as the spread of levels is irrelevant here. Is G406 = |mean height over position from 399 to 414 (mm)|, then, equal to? 38.5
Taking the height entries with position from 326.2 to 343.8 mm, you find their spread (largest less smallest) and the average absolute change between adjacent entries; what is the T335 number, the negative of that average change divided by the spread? -0.30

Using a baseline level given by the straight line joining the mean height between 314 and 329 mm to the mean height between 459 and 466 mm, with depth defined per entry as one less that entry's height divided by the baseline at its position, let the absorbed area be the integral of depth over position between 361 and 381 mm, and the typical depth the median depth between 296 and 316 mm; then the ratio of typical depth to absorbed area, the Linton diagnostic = 0.03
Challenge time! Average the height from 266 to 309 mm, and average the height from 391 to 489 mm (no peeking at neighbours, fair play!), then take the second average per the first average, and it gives 1.03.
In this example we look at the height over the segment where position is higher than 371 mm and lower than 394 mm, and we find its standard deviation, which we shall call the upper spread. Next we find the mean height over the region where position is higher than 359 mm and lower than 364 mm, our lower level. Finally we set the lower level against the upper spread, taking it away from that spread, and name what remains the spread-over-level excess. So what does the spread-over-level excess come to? -37.4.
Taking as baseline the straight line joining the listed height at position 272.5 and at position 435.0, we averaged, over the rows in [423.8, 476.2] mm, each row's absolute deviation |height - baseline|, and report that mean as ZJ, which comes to 3.4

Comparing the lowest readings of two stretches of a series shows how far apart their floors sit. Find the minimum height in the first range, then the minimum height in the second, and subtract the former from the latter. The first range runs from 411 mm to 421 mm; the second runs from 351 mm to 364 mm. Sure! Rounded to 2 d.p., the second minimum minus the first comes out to -1.08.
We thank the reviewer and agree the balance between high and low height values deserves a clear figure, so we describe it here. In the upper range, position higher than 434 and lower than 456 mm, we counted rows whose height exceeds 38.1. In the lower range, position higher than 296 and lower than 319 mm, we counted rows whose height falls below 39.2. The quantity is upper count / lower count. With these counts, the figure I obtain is 1.50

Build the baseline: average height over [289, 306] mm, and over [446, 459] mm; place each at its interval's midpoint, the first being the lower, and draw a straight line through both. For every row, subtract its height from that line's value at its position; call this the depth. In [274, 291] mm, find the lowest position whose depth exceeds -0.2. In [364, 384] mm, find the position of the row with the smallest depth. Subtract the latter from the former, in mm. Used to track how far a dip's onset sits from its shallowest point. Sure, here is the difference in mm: -100.0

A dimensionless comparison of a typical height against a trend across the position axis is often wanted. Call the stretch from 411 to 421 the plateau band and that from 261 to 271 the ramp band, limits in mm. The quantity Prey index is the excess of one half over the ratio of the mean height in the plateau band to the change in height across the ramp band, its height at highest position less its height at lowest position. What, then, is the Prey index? -107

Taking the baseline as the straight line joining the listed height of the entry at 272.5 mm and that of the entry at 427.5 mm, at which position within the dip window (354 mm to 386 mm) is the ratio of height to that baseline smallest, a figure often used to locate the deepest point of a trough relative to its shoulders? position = 380.0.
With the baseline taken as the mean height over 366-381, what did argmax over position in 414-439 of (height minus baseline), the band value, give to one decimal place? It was 427.5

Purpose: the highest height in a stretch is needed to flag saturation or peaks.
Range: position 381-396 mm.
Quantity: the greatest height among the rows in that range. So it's 38.8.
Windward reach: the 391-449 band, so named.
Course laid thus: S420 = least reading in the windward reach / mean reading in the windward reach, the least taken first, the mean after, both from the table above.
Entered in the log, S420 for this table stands 0.955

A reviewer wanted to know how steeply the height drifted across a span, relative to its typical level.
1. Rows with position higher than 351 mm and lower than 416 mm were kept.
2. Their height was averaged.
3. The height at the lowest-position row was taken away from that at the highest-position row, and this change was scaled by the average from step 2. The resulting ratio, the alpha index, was 0.028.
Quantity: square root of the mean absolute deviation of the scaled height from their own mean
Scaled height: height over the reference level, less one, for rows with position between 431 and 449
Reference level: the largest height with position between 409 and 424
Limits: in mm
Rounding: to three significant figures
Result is 0.199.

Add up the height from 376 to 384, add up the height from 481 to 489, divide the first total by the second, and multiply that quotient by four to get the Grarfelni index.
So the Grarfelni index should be 3.83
